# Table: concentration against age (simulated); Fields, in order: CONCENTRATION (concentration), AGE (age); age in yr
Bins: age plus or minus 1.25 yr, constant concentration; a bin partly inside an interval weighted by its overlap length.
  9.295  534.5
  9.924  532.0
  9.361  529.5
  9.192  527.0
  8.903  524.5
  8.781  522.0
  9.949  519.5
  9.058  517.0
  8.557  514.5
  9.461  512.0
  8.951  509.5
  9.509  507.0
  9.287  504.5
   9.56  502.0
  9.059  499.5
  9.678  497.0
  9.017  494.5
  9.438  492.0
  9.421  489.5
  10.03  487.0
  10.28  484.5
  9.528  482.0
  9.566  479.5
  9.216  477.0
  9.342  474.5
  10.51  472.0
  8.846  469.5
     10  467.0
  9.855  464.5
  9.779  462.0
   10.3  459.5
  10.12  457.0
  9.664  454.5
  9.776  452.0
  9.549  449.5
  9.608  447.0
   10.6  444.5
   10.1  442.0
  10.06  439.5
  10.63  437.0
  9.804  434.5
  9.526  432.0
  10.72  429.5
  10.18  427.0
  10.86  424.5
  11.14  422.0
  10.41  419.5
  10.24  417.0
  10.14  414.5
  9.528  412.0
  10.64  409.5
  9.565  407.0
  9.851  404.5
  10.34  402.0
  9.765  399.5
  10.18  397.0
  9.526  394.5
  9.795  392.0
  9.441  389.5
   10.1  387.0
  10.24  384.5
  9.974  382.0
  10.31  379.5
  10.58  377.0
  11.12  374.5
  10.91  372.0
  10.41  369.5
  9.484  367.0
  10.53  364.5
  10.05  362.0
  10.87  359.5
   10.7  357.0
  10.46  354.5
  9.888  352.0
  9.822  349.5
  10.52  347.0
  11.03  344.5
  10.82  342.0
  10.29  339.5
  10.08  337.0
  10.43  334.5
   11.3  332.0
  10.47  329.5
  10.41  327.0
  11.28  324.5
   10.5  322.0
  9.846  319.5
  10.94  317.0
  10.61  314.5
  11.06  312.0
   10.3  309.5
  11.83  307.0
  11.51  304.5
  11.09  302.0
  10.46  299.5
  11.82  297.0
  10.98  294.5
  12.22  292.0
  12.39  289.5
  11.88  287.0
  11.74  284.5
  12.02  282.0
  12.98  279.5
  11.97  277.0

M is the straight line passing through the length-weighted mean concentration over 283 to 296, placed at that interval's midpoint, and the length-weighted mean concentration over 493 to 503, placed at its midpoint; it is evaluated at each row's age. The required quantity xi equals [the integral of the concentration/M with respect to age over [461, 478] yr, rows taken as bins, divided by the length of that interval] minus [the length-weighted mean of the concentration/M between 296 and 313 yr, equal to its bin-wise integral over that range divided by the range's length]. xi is 0.043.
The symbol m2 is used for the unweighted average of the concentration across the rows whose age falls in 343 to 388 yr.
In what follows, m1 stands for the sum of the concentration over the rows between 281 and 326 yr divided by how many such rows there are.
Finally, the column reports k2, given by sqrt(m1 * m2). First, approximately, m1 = 11.2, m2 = 10.4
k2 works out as 10.8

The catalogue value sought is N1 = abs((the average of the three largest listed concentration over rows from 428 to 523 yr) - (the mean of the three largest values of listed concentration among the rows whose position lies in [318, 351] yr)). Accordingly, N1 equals 0.55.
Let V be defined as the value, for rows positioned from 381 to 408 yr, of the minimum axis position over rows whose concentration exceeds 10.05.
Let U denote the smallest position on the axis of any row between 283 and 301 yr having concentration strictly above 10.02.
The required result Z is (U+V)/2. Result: 334.5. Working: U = 284.5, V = 384.5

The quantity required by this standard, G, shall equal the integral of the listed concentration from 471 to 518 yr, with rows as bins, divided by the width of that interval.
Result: 9.4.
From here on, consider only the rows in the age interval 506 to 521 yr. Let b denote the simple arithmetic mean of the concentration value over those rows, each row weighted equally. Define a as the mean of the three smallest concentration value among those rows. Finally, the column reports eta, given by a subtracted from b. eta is 0.39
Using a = 8.9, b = 9.2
